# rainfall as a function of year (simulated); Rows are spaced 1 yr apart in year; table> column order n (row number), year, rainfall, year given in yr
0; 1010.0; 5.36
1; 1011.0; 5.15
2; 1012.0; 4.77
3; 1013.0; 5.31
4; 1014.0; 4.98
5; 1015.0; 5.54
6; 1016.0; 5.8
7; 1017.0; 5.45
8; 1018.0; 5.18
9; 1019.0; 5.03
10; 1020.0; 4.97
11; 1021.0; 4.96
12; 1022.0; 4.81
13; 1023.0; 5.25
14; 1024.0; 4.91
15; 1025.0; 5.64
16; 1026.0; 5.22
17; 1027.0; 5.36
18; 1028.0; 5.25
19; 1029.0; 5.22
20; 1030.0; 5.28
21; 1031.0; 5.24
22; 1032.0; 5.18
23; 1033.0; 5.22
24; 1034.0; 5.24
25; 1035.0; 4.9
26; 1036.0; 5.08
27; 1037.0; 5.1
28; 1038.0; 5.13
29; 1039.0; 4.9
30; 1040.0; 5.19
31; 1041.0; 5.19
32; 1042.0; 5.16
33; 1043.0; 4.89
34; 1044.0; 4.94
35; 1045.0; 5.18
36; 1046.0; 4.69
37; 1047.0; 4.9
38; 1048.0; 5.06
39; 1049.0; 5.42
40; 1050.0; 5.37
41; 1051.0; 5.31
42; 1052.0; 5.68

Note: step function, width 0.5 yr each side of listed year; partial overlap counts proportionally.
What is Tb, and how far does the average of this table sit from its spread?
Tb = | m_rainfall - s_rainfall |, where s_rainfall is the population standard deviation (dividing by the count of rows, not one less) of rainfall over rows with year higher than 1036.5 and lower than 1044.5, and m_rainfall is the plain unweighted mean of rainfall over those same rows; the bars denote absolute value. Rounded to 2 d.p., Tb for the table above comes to 4.94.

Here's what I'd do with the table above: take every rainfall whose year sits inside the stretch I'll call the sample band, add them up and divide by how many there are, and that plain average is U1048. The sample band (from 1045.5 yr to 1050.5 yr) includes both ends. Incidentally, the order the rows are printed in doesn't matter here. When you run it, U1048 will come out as 5.09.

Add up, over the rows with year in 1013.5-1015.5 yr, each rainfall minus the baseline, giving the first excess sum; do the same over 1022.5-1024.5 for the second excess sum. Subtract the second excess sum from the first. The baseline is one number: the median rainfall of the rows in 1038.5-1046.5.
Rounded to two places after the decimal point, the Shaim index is 0.36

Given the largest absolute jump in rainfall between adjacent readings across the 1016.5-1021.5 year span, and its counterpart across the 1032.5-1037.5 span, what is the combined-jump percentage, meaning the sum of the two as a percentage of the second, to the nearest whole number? 179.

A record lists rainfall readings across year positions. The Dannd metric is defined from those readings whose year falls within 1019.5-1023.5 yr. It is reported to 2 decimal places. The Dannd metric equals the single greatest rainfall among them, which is 5.25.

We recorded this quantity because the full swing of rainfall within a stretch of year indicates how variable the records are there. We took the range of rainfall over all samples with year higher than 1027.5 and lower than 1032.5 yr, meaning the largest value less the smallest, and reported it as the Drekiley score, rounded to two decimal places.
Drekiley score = 0.10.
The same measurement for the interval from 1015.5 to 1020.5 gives 0.83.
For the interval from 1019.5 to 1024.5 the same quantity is 0.44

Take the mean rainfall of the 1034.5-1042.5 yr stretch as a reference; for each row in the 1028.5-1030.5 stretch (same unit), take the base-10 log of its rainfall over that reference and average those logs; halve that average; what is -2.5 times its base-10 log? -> 5.4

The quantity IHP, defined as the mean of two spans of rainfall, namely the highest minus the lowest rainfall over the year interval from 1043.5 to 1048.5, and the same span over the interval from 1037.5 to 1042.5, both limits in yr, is 0.39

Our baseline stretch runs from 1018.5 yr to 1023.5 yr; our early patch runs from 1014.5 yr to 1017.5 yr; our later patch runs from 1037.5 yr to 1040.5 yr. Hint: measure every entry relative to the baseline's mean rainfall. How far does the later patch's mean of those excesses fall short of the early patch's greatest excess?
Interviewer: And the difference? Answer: 0.7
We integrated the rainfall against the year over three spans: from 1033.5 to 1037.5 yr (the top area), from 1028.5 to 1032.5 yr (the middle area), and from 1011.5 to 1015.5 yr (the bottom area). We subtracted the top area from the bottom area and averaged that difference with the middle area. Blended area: 10.6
